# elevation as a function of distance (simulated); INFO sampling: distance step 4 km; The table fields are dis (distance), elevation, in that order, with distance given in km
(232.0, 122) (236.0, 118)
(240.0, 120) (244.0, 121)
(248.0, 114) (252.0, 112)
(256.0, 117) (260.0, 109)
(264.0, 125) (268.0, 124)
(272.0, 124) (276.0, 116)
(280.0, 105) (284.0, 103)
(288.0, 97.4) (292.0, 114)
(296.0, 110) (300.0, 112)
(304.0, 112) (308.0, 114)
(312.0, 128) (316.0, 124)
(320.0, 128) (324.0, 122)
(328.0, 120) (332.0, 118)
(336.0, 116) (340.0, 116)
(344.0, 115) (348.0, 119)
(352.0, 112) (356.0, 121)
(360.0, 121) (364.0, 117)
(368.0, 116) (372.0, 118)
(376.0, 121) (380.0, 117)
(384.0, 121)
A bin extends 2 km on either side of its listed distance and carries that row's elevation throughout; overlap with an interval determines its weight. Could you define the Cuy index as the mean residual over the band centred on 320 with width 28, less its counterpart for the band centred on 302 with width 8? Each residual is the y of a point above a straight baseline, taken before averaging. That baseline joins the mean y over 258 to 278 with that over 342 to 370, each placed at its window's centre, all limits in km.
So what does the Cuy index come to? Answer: 10.5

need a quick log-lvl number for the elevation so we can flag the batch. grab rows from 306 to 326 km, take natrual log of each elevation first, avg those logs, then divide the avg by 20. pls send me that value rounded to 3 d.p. 0.241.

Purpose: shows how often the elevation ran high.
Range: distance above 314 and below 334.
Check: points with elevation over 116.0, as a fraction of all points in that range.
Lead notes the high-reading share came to 1.00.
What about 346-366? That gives 0.80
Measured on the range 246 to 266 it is 0.40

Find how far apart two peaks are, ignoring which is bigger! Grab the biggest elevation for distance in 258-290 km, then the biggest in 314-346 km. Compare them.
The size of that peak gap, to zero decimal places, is 3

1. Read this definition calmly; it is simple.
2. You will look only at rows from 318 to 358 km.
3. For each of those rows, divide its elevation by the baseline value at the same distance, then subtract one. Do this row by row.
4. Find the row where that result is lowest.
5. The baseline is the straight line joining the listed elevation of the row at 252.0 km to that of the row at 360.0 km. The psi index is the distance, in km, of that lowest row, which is 352.0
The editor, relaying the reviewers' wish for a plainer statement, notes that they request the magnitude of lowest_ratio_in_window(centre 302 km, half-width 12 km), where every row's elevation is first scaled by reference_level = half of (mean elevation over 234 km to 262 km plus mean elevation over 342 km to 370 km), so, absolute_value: 0.94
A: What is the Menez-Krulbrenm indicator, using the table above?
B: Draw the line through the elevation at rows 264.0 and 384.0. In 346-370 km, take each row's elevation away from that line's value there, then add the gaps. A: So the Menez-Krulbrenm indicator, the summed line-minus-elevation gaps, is 25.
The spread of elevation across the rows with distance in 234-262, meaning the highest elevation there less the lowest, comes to 12.0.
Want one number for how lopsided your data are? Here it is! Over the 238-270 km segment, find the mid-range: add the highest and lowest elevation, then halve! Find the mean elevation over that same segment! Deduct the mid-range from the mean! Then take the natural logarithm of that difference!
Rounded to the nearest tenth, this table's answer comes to -0.3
